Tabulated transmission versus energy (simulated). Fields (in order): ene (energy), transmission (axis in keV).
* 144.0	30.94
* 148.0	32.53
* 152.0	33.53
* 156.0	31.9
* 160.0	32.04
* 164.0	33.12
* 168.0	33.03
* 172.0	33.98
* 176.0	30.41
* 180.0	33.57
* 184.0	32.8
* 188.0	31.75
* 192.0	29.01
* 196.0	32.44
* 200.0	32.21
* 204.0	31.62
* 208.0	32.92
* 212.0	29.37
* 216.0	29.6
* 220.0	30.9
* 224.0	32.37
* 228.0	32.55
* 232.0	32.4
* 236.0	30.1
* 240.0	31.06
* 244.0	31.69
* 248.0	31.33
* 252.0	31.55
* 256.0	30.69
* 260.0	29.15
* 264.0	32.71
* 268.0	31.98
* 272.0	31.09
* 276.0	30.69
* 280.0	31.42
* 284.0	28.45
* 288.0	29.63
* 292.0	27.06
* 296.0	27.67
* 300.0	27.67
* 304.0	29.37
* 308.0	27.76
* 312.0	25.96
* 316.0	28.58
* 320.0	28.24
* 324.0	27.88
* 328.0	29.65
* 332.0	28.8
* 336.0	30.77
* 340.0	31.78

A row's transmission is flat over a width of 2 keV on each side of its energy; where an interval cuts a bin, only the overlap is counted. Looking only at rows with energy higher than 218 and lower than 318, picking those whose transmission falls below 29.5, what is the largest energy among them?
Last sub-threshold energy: 316.0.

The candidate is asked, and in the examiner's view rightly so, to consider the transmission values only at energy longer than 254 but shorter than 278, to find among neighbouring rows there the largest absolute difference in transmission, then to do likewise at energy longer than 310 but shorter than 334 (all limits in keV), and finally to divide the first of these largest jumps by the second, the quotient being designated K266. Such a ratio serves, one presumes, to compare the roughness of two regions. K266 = 1.36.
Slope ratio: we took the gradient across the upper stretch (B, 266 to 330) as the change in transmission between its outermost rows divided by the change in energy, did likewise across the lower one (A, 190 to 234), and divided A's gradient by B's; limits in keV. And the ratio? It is -2.2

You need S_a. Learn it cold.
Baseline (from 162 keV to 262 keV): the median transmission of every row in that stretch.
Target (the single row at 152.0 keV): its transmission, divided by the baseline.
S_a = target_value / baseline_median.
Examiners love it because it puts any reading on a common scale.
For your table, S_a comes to 1.058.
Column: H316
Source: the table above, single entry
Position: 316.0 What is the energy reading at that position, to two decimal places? 28.58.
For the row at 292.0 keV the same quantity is 27.06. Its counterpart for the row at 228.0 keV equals 32.55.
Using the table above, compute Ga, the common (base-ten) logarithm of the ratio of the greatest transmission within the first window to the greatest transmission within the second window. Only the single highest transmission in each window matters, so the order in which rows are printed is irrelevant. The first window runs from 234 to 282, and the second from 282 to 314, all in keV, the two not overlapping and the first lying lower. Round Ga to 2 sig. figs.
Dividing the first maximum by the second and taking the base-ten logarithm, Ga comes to 0.043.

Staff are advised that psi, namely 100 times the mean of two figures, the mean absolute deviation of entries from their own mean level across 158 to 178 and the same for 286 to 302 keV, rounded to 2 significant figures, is 92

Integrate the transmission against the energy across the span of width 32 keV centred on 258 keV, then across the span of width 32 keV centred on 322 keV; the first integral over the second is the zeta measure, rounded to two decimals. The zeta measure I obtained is 1.10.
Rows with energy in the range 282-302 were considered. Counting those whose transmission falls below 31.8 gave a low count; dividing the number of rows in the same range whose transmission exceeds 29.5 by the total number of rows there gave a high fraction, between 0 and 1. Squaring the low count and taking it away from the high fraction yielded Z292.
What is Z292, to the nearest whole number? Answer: -25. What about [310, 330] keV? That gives -25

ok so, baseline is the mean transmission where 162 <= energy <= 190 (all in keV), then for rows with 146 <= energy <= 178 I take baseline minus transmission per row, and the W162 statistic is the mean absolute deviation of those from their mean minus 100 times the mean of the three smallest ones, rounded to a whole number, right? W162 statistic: 89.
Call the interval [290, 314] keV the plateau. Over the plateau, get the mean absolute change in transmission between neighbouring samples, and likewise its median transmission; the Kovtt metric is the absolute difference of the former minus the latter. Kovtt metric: 26.5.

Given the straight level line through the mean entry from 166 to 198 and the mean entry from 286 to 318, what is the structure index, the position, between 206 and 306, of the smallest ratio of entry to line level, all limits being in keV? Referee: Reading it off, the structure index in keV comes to 212.0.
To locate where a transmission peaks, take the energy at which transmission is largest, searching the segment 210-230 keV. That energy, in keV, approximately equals 228.0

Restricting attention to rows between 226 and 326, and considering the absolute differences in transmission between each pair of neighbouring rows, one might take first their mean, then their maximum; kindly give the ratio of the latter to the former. 2.9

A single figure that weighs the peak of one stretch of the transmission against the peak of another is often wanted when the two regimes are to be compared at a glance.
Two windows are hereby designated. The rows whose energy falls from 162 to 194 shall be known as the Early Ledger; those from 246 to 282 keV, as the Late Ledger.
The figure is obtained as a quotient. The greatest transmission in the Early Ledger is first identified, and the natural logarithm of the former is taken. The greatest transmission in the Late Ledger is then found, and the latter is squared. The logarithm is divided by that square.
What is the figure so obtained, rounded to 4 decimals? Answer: 0.0033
